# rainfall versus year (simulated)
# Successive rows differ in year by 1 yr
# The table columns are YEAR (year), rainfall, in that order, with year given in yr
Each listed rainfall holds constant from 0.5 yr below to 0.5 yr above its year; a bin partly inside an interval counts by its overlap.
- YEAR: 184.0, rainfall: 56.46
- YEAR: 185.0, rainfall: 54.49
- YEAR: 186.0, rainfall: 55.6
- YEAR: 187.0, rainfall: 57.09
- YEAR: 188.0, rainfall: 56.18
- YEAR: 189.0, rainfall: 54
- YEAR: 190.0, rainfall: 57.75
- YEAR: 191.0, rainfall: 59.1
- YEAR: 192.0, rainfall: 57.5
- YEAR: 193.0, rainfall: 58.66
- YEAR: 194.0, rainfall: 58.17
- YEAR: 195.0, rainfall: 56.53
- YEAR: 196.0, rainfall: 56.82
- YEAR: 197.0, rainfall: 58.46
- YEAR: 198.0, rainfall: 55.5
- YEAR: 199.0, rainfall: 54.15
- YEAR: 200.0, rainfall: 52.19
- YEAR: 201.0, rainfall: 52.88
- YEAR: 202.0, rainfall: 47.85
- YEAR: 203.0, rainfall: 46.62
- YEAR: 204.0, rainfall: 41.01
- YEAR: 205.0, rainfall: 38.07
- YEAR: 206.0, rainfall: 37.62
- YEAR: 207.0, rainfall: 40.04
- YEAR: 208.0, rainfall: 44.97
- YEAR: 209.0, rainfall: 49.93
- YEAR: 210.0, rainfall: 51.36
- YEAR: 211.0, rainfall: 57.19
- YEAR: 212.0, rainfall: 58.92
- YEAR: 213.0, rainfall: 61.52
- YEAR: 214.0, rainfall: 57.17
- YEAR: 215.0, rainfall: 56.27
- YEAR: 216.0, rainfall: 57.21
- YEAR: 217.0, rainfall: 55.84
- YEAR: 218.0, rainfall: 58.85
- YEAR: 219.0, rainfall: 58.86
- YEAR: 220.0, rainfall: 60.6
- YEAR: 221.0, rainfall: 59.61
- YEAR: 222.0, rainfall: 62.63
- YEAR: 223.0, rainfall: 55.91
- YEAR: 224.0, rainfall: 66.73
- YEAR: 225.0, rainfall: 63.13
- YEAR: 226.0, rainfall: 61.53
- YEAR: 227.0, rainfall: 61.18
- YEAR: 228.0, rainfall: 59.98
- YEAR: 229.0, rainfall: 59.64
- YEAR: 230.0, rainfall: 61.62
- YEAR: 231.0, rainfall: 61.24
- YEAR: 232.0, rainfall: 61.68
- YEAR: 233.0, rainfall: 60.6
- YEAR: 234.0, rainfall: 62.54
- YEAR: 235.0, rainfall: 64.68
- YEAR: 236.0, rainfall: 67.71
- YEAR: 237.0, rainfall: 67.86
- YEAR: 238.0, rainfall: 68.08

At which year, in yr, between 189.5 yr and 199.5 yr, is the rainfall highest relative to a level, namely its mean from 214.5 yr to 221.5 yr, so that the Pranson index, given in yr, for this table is 191.0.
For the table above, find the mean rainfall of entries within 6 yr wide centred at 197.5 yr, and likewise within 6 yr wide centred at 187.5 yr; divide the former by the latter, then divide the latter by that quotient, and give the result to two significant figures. 56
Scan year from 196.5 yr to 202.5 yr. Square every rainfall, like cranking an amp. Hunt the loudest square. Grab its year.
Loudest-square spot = 197.0 yr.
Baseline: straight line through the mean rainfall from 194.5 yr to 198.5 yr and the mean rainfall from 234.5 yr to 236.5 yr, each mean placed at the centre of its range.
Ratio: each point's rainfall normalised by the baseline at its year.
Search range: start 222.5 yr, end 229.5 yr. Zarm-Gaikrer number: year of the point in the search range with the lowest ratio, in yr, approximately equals 223.0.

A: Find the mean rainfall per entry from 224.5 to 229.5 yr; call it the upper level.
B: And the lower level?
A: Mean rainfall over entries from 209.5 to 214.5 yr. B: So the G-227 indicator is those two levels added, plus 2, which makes 120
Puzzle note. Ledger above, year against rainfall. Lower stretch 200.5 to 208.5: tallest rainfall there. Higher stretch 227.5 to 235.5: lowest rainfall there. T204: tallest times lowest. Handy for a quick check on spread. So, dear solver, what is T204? 3154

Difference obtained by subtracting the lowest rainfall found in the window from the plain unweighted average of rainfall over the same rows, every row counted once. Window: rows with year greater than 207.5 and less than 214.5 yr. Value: 9.5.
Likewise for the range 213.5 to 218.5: 1.2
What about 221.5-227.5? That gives 5.9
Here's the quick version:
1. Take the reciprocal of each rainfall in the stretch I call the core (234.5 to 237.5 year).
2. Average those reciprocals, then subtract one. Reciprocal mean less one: -0.985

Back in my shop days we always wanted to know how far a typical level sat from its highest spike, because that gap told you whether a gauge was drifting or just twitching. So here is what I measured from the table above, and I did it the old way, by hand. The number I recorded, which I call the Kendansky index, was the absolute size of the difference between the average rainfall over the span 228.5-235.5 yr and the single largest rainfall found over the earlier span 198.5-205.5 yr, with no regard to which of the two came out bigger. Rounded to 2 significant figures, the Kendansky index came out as 7.6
